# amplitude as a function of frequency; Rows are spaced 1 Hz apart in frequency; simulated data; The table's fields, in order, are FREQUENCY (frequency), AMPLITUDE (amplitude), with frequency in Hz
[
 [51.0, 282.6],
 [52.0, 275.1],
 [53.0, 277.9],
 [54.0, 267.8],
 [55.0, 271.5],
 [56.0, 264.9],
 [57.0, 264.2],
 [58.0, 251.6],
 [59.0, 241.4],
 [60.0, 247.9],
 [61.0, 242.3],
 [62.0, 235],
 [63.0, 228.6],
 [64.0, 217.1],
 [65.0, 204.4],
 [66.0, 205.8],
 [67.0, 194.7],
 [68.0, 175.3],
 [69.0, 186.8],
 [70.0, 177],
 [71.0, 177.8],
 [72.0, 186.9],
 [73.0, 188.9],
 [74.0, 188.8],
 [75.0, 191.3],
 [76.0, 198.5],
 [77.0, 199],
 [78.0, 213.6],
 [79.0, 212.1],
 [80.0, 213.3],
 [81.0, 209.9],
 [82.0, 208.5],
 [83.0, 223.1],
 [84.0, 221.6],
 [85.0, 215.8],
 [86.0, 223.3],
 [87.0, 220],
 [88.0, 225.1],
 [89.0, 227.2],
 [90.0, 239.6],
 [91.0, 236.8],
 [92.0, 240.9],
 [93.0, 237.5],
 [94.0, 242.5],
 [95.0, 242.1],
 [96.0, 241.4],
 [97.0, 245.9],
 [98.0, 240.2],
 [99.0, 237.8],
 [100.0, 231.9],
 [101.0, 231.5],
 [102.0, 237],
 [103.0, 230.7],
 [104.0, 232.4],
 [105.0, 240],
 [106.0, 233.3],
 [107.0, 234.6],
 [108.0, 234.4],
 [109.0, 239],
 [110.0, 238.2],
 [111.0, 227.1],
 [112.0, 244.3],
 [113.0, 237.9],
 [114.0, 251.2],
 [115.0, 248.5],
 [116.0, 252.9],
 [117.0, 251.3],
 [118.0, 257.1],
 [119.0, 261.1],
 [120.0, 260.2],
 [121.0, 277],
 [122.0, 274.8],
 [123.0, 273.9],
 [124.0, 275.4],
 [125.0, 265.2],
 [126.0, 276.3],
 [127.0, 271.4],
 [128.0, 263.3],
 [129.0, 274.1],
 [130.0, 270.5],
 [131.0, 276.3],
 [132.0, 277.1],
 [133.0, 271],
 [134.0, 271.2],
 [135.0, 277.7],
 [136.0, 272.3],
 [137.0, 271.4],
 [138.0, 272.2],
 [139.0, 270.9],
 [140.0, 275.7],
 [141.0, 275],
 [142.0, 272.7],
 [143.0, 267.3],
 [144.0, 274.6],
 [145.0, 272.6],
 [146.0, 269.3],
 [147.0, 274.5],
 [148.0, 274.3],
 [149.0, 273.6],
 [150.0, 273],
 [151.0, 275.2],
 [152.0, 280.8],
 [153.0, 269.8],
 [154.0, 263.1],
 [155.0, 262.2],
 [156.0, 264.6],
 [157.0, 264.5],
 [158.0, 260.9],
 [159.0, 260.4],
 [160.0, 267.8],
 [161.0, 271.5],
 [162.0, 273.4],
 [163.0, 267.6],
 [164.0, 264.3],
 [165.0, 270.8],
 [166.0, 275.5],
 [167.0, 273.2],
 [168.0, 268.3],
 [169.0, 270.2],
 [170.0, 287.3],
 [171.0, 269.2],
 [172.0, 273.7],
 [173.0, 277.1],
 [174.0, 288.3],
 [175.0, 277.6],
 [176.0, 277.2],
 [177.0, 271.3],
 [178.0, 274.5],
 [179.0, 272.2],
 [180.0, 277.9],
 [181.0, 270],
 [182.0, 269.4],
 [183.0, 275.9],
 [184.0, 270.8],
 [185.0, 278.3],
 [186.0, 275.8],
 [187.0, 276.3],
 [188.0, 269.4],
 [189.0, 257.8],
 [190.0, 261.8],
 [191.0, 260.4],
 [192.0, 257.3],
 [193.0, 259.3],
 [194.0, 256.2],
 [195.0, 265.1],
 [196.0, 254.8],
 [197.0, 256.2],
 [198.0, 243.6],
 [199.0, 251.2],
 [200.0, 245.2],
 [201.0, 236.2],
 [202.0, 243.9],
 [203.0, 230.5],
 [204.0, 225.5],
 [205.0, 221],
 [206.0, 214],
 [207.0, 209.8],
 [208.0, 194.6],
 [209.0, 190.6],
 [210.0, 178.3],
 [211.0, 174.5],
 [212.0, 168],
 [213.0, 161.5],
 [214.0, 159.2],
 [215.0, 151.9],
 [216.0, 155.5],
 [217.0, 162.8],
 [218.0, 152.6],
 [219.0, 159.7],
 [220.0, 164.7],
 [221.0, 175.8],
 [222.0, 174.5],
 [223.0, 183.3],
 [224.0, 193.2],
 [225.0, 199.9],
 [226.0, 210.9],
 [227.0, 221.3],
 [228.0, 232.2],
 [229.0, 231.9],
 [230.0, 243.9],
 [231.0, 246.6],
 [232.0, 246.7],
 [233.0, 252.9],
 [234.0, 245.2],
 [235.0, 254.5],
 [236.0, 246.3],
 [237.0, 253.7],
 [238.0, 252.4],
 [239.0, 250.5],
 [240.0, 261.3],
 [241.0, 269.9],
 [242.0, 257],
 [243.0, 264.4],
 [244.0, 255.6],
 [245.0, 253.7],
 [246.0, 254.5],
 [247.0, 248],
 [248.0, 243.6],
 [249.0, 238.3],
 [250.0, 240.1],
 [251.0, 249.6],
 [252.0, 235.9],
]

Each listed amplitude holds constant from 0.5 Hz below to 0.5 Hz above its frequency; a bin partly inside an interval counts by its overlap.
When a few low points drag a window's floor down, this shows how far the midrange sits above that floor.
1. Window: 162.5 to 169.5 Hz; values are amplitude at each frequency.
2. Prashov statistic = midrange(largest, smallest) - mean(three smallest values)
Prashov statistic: 3.2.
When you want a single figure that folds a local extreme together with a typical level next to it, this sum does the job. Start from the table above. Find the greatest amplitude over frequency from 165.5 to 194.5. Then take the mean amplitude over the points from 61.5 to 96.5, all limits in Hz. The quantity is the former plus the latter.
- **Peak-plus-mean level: 501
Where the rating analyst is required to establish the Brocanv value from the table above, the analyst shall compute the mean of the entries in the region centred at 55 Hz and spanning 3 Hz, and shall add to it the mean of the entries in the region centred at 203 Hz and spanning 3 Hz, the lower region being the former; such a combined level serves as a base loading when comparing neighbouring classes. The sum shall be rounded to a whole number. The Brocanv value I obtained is 501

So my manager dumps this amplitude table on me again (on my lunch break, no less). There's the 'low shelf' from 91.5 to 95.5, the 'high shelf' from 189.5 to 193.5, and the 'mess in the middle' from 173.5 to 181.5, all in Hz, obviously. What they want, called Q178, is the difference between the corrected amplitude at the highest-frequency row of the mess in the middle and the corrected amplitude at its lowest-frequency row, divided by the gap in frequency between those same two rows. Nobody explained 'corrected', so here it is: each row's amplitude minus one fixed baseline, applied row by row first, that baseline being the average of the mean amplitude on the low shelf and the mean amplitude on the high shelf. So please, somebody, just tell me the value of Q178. -2.61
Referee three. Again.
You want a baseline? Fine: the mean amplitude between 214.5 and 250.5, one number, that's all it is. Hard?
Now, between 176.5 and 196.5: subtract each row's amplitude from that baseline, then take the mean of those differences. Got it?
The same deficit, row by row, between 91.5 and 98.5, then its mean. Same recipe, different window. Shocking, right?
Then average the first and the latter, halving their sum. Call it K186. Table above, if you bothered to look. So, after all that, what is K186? -31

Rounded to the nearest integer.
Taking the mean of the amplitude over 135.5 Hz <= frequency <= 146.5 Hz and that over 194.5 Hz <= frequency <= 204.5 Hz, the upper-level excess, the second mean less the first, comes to -27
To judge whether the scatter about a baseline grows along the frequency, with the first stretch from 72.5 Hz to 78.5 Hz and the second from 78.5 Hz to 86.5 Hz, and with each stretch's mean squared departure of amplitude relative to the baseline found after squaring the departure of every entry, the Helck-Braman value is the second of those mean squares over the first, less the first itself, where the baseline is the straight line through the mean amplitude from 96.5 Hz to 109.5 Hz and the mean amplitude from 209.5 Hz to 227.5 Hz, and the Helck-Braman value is -2999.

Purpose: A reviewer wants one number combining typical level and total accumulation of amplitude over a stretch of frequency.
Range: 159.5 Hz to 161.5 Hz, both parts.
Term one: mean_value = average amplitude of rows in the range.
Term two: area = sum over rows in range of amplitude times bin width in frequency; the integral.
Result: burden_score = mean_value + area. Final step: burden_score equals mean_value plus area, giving 809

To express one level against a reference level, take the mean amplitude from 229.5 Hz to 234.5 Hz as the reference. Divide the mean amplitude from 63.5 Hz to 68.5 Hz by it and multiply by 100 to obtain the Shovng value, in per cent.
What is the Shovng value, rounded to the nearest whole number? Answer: 81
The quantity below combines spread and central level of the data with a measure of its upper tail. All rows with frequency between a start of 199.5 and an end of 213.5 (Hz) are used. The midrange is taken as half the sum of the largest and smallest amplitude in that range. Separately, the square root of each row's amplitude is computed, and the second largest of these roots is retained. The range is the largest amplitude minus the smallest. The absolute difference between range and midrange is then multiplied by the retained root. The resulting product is 1869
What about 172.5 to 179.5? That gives 4379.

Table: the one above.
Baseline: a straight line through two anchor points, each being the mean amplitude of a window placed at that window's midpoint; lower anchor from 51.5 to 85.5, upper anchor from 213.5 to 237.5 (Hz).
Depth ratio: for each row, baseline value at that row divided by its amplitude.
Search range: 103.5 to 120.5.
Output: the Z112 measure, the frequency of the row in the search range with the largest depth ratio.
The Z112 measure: 111.0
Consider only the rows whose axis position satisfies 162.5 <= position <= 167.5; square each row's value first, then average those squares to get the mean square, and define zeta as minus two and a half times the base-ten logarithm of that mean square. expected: -12.2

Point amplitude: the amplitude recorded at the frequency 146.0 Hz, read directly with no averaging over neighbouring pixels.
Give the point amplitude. 269.3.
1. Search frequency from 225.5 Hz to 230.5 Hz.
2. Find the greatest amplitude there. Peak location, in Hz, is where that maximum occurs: 230.0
